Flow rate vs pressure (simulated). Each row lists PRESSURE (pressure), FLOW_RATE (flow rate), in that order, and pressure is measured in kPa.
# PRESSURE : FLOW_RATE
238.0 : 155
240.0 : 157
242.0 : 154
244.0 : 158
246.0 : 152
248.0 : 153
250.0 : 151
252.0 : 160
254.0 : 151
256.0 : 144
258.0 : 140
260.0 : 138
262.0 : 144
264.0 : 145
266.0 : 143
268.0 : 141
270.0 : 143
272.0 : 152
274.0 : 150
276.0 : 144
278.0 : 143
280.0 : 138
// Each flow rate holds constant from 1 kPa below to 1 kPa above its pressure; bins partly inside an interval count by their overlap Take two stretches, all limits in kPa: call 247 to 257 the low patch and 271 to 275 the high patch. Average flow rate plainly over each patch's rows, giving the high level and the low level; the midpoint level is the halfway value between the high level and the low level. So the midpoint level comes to 151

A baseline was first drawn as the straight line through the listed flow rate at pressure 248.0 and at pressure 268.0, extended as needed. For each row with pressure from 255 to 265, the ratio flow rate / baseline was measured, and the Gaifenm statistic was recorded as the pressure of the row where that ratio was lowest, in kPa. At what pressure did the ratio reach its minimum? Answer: 260.0 kPa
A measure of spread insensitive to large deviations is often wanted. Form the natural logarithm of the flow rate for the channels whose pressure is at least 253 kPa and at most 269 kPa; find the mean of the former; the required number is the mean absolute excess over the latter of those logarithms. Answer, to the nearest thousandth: 0.019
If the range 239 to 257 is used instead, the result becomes 0.023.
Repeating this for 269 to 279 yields 0.025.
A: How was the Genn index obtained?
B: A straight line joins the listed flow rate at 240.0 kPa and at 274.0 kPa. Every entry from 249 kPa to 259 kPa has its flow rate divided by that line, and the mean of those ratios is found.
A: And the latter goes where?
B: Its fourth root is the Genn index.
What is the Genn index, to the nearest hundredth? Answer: 0.99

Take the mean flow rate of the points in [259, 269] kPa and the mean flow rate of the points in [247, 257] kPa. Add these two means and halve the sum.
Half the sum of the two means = 147.0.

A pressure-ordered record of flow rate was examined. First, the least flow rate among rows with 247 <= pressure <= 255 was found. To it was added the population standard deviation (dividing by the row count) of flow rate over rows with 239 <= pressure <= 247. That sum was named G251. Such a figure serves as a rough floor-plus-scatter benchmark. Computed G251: 153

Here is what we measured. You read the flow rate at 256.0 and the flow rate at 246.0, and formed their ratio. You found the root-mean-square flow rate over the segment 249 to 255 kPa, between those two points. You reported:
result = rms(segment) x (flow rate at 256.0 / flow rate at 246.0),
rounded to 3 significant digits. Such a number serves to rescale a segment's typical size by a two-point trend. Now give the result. 146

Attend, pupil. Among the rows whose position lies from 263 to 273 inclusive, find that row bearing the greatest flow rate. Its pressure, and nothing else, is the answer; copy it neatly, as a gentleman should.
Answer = 272.0 kPa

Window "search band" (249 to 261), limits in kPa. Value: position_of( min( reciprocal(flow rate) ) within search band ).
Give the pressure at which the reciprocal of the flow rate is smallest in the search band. 252.0 kPa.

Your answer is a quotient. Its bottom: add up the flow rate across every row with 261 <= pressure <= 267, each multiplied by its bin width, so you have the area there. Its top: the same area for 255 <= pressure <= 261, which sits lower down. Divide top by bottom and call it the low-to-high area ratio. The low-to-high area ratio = 1.0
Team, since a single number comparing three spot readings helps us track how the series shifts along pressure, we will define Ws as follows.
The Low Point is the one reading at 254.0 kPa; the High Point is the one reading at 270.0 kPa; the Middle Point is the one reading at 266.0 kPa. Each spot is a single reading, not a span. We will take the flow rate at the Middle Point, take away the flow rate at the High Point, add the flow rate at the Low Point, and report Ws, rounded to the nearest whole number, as 151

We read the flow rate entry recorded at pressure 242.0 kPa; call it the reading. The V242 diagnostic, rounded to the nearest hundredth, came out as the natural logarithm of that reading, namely 5.04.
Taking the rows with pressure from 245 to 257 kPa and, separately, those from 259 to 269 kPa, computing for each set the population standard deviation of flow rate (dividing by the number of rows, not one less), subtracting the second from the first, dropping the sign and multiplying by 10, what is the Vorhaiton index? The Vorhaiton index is 22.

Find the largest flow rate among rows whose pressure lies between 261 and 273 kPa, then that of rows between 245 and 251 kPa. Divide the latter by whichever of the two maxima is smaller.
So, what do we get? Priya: 1.01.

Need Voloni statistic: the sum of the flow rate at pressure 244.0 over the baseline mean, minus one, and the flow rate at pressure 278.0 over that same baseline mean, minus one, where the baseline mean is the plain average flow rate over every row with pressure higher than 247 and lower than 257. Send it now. -0.017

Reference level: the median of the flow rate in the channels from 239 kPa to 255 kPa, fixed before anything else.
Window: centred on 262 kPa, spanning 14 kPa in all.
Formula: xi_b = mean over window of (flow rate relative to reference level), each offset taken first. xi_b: -11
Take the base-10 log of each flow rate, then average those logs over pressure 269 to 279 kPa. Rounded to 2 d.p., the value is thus 2.17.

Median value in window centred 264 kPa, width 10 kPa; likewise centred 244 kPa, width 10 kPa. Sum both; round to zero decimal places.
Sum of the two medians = 297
